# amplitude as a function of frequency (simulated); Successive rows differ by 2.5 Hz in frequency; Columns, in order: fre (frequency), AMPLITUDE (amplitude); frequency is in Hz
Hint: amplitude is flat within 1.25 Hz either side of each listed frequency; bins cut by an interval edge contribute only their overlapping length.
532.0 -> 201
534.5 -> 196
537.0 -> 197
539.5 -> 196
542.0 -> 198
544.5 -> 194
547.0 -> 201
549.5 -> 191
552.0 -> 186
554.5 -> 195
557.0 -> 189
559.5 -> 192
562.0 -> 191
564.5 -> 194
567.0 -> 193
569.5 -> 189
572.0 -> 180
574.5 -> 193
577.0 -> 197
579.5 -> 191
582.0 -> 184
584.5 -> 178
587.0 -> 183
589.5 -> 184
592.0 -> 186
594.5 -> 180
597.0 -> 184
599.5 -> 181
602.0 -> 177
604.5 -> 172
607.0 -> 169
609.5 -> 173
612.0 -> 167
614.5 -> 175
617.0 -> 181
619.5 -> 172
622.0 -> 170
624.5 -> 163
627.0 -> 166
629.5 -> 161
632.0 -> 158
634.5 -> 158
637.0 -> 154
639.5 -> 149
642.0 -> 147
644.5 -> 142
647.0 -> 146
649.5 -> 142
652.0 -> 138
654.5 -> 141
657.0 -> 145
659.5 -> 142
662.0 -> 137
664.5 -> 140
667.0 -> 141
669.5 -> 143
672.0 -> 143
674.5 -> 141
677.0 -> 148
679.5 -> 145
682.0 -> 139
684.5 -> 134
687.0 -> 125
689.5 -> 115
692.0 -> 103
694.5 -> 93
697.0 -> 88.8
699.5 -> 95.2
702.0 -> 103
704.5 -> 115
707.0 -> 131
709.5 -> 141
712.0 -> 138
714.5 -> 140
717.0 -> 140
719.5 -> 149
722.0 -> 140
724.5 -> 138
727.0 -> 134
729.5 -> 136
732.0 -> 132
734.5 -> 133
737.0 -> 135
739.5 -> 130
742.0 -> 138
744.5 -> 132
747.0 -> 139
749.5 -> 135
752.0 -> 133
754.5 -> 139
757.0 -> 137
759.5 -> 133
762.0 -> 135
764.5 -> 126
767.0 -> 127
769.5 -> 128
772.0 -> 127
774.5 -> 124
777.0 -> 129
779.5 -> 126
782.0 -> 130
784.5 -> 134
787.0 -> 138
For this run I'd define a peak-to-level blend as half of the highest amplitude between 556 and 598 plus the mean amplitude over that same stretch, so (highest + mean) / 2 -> 192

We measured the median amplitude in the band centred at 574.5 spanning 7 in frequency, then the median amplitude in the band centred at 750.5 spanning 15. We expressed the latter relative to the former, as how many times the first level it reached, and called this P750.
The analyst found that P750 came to 0.70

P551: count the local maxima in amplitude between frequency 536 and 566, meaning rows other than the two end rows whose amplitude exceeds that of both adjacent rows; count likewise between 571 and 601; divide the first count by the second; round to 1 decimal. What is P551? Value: 1.3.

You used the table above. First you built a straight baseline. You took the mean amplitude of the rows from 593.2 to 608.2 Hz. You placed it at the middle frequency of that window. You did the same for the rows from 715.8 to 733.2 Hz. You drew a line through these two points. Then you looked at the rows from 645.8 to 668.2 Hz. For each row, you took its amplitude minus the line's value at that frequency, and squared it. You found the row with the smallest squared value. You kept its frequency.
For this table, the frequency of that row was 657.0 Hz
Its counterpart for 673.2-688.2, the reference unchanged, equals 677.0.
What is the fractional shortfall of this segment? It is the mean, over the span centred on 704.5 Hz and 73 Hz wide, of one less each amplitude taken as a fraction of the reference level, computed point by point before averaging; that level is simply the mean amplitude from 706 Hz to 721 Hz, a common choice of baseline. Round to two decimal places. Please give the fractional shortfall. 0.08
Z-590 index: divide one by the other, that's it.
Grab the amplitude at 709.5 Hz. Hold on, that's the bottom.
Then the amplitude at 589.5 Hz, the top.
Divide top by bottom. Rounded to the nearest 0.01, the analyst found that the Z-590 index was 1.30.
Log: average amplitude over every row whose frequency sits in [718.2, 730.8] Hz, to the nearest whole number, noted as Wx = 139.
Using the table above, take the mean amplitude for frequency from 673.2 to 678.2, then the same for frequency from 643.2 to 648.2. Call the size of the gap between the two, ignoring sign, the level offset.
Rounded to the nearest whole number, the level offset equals 0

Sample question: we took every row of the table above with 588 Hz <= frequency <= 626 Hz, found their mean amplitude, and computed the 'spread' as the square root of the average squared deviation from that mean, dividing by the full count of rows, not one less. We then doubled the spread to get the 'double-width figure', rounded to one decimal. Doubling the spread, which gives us 13.4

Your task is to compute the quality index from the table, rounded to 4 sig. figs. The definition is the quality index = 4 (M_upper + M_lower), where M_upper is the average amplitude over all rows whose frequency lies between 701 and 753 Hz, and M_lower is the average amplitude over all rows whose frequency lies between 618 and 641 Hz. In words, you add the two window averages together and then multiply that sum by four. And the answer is 1181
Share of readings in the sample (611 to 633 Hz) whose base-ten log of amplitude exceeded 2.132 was 1.0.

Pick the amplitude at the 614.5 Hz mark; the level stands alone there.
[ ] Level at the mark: 175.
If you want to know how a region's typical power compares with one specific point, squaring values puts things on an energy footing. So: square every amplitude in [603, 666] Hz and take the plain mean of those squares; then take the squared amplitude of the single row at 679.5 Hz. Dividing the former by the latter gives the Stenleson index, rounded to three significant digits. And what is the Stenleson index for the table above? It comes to 1.17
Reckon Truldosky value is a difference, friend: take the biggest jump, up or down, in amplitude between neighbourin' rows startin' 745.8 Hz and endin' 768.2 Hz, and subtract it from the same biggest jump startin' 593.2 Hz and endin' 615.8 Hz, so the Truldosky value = -1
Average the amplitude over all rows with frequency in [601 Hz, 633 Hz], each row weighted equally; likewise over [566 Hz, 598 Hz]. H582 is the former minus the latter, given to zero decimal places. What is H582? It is -17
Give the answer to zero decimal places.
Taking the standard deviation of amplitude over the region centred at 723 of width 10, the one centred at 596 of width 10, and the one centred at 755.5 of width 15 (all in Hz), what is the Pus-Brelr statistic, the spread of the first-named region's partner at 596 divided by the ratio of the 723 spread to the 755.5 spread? 1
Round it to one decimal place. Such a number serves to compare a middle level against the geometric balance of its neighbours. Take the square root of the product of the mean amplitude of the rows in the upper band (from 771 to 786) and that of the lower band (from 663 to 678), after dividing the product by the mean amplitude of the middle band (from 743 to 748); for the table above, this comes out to 11.6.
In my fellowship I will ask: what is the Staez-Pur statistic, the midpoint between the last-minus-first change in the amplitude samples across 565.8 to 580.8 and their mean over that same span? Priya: 94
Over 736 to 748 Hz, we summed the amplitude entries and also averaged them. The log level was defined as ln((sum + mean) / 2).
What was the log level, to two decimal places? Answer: 6.00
